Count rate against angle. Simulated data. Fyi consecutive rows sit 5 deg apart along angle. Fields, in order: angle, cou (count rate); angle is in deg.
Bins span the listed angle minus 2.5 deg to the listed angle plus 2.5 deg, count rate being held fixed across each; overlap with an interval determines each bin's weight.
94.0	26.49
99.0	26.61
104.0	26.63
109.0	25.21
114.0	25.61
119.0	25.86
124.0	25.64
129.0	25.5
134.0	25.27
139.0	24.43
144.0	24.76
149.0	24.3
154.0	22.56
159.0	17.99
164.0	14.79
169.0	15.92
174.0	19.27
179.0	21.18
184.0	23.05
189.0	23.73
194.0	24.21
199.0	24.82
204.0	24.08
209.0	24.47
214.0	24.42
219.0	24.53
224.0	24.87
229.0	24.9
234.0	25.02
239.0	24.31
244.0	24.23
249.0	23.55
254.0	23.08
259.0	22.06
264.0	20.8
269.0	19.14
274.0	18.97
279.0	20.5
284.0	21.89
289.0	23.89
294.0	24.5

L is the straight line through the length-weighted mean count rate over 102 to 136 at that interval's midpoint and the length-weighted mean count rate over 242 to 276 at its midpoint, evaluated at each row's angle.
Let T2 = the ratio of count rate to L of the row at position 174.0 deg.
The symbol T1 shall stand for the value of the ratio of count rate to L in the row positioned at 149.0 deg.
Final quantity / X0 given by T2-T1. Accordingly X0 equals -0.18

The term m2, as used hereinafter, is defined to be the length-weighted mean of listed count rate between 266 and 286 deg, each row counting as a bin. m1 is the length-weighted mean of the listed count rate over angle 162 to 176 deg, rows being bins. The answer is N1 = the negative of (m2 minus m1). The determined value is -3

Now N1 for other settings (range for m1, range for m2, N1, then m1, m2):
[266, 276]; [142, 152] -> -5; 19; 24.4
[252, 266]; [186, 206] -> -2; 22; 24.2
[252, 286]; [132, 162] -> -2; 21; 23.0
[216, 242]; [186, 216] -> 0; 25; 24.3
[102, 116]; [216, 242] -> 1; 26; 24.7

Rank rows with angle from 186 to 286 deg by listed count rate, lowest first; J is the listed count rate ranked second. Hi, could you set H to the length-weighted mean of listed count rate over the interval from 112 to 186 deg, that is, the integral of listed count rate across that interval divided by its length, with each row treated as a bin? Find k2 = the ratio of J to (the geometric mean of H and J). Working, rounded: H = 22.4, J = 19.14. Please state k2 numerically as 0.92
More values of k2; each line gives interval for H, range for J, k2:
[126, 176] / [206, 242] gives 1.06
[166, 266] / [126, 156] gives 1.03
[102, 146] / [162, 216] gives 0.79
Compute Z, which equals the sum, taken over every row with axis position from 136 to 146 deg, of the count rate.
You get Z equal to 49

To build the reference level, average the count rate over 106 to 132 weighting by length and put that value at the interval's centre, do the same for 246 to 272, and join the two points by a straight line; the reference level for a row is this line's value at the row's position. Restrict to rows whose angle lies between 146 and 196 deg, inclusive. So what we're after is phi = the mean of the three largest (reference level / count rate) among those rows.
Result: 1.51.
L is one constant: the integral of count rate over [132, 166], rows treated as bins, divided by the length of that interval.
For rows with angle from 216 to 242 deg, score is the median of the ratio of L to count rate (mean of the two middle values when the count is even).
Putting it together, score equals 0.89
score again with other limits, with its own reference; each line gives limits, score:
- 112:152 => 0.87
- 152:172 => 1.31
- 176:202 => 0.93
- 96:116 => 0.85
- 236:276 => 0.98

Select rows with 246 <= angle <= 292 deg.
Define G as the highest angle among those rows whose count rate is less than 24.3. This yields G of 289.0 deg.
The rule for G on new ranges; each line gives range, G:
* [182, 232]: 204.0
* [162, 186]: 184.0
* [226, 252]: 249.0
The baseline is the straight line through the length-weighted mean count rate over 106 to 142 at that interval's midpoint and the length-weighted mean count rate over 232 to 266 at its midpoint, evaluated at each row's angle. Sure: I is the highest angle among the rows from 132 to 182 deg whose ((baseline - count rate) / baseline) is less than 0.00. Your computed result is 134.0 deg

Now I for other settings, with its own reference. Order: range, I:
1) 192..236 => 234.0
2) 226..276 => 249.0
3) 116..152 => 134.0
